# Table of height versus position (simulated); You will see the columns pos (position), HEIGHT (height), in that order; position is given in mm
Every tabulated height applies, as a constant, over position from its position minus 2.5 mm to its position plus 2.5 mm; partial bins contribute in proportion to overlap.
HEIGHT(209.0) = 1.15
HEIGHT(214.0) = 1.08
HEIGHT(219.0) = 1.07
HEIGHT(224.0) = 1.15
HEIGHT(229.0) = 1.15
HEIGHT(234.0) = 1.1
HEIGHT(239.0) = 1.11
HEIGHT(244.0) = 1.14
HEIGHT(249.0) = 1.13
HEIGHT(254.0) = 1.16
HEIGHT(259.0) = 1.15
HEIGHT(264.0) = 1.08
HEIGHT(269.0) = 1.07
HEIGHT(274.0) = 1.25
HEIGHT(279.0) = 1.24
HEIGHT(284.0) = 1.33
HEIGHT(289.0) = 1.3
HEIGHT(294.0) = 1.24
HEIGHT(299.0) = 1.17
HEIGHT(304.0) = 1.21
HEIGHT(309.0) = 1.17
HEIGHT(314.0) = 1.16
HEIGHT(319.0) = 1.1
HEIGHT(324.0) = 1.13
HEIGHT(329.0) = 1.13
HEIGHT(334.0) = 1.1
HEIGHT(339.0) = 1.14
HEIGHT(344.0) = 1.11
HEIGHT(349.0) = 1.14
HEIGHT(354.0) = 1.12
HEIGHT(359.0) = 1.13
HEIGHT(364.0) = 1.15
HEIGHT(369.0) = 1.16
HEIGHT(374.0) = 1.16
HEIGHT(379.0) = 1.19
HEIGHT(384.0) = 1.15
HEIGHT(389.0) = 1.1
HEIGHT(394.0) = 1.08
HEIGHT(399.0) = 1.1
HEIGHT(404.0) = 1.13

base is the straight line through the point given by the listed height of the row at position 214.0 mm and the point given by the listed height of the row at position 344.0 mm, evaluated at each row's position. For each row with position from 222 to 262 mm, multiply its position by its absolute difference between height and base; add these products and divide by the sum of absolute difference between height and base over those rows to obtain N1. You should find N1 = 242.0 mm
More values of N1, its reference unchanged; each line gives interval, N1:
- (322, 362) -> 339.7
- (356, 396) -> 377.2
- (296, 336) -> 309.3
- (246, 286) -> 273.3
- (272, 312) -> 288.5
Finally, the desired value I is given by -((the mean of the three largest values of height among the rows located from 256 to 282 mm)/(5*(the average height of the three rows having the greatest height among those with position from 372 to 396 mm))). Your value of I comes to -0.208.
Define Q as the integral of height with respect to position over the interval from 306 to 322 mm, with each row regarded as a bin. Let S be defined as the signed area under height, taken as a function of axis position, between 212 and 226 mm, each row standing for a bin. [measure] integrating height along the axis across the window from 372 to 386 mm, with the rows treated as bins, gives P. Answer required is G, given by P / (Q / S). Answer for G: 14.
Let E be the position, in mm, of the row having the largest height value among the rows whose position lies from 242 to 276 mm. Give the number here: 274.0 mm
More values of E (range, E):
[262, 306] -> 284.0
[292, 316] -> 294.0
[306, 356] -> 309.0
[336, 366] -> 364.0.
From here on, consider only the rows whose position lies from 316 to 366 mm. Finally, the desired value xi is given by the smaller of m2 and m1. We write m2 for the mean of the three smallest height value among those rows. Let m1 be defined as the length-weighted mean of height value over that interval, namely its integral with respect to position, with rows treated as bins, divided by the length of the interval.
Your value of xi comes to 1.103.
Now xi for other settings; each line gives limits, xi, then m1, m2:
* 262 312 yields 1.107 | 1.21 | 1.11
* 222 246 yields 1.117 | 1.13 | 1.12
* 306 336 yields 1.110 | 1.13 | 1.11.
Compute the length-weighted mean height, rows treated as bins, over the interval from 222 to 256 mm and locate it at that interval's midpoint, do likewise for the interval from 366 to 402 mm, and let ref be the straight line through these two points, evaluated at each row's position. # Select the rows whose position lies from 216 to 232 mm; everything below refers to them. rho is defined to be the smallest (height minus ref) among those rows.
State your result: -0.06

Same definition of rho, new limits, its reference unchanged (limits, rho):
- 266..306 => -0.06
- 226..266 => -0.05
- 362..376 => 0.02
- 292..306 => 0.04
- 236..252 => -0.02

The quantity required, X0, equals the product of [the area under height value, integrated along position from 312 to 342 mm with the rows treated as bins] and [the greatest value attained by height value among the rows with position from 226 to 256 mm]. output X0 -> 39.2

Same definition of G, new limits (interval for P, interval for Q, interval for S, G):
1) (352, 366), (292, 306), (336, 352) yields 17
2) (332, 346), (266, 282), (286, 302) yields 16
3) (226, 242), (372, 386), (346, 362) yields 20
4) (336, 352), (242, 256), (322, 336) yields 18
